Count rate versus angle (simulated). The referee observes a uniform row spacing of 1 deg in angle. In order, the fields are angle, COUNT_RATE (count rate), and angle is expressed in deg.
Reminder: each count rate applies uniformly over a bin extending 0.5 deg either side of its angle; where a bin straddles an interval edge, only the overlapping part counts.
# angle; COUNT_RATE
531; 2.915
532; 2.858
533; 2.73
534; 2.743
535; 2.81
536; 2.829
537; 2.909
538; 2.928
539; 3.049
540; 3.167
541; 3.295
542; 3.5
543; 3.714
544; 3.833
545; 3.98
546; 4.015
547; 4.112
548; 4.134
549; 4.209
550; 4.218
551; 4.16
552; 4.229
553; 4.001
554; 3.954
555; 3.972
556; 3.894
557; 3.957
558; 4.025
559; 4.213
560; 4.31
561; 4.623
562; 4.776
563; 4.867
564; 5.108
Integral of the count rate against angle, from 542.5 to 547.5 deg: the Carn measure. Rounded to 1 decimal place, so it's 19.7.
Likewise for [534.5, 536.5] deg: 5.6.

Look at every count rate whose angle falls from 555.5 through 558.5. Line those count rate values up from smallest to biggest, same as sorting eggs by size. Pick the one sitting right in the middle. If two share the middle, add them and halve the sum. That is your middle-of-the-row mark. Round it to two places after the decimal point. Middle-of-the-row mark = 3.96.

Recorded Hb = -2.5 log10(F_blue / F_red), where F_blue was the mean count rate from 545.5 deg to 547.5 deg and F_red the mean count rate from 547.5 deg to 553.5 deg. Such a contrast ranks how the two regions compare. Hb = 0.03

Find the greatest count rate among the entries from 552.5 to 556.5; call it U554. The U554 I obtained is 4.001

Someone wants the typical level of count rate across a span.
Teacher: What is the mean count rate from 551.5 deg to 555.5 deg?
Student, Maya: 4.0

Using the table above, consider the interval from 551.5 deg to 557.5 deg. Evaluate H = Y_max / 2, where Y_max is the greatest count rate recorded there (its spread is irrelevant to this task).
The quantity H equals 2.11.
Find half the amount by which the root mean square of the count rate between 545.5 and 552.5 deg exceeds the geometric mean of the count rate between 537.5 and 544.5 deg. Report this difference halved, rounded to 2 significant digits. 0.41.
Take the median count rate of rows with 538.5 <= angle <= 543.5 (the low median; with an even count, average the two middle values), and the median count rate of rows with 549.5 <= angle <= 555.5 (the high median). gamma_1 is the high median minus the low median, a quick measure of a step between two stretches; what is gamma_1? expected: 0.8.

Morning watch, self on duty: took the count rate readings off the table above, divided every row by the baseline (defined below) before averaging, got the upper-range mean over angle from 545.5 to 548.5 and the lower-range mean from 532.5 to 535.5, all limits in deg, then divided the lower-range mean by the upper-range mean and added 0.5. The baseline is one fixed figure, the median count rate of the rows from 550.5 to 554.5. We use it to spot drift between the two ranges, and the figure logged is 1.18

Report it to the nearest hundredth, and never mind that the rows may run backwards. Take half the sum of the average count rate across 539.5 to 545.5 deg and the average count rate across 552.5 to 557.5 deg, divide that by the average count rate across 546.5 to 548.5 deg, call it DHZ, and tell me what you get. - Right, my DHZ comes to 0.91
